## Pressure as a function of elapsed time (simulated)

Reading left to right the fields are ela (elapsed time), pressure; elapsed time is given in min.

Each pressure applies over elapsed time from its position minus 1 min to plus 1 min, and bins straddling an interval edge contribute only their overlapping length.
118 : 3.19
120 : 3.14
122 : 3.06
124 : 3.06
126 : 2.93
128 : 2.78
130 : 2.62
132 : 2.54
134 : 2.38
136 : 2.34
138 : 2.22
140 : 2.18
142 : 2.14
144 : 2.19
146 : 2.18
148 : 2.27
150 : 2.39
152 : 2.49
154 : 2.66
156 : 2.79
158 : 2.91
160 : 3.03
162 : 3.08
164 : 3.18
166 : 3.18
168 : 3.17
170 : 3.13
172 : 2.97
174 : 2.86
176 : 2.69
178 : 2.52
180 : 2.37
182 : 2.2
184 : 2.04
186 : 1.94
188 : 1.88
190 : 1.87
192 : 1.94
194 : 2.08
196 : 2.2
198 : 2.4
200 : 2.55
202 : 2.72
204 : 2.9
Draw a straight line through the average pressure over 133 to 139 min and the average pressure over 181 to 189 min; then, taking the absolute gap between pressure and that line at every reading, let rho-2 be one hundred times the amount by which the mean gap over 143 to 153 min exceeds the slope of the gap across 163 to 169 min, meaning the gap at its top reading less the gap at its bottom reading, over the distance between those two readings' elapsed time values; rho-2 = 12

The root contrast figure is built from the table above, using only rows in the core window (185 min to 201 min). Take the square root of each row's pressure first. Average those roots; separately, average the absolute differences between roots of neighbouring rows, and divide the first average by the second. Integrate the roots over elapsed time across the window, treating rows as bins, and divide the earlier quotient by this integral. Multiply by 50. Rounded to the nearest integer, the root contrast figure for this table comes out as 86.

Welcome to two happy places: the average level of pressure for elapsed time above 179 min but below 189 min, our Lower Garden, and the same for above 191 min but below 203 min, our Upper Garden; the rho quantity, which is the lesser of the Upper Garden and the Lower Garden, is 2.09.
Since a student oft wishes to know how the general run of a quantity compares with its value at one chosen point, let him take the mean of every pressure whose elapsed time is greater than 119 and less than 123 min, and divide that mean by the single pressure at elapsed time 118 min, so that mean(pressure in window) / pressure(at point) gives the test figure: 0.97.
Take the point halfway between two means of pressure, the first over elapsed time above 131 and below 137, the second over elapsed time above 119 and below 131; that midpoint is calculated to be 2.68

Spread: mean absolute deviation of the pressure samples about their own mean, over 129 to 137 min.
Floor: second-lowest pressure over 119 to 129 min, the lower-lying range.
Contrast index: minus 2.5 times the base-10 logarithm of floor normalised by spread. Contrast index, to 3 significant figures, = -3.56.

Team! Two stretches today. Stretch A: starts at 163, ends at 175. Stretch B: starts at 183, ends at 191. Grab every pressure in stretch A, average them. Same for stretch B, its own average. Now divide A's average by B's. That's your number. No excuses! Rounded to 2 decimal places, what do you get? 1.59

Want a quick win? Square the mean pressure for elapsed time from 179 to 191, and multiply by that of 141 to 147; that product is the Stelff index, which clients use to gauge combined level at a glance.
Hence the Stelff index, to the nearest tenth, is 9.1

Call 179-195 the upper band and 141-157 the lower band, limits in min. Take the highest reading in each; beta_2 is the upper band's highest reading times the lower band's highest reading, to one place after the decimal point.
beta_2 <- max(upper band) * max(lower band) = 6.6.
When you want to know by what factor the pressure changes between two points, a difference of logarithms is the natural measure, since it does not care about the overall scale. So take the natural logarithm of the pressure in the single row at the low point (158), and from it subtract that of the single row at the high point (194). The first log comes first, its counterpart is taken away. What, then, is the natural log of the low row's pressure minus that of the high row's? 0.34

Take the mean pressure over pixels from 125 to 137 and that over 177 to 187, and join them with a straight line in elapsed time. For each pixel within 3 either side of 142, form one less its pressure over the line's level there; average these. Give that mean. 0.14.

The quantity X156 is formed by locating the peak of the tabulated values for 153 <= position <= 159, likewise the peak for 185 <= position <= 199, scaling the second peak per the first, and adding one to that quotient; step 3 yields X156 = 1.8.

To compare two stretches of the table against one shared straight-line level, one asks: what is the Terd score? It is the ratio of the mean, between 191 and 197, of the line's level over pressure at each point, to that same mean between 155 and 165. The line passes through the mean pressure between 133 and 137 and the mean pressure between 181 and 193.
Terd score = 1.28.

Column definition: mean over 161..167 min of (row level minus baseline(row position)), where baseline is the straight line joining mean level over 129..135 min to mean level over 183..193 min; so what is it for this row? 1.0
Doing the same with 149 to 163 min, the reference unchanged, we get 0.5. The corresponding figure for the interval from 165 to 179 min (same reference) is 0.8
